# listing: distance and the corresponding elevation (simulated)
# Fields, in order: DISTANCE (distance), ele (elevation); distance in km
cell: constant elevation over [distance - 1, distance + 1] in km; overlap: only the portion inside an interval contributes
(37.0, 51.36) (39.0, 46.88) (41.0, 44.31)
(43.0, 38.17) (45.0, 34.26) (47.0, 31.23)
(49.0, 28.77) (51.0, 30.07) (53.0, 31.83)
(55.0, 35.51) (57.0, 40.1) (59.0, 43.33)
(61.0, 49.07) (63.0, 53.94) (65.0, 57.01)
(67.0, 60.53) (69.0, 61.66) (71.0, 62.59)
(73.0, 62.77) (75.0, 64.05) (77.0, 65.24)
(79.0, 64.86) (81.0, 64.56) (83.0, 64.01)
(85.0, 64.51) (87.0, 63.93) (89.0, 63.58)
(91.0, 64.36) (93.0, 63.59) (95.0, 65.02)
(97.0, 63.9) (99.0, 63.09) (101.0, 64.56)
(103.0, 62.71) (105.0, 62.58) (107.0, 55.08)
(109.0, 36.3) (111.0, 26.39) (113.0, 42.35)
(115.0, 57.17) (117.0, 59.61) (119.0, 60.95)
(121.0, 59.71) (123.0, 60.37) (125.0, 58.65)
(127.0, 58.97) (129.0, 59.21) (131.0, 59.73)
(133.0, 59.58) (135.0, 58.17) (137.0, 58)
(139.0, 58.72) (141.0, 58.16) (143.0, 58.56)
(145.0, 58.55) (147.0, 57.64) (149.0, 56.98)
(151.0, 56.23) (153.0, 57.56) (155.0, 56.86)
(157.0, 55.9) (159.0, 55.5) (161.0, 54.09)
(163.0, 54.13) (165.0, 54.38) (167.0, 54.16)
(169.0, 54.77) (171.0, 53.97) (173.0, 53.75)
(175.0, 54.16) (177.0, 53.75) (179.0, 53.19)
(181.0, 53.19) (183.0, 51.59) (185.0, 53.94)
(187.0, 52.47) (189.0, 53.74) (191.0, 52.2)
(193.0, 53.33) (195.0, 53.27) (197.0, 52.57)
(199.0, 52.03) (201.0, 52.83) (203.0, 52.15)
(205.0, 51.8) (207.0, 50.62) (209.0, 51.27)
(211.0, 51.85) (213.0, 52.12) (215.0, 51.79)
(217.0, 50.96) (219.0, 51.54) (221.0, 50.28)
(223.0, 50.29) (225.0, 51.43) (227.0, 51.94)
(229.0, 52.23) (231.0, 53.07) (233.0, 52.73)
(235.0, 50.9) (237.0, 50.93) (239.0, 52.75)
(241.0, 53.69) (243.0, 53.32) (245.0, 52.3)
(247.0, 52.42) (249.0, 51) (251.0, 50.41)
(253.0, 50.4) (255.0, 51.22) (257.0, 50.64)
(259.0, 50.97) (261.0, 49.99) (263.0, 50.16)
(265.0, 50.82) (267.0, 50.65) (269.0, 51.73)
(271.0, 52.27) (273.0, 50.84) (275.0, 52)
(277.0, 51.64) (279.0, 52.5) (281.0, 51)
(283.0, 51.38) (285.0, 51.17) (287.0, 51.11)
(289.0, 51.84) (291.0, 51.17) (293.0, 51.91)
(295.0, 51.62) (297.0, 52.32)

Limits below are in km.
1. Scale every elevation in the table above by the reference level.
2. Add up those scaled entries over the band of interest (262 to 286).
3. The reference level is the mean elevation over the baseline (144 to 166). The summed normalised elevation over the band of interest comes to 11.0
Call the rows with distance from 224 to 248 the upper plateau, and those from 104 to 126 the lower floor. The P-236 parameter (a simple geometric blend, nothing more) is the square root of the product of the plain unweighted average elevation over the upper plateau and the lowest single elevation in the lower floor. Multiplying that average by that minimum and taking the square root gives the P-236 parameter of 37.2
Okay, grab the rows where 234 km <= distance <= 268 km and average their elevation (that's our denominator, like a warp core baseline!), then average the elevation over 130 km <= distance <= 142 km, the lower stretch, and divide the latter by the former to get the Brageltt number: 1.14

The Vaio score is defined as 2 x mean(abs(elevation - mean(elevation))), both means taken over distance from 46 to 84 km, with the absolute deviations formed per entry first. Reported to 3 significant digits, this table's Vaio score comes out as 25.0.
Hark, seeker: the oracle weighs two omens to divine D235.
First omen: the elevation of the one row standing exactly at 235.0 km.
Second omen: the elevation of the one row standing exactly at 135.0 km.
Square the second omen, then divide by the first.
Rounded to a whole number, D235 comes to 66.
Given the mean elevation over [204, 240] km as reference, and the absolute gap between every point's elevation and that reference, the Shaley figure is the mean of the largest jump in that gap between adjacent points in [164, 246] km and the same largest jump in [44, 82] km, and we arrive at 4.0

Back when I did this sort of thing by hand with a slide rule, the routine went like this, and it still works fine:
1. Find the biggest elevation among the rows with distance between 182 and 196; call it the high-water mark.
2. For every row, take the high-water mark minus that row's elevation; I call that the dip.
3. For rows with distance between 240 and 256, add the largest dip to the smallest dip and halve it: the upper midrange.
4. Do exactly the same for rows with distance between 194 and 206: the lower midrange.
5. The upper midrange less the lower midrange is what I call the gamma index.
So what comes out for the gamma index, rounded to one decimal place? 0.5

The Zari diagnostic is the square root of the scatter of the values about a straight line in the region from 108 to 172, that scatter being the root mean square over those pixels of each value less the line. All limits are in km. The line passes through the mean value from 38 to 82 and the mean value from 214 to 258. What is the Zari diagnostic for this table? 3.0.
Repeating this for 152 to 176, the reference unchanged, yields 2.2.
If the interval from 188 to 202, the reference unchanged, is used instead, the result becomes 1.4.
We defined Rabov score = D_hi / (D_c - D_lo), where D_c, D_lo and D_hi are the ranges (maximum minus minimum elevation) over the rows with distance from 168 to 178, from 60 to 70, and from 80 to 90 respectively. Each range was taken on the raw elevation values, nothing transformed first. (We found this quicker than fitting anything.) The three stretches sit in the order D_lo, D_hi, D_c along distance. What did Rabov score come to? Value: -0.1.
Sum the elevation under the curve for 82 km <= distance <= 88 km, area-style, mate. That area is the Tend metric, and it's 385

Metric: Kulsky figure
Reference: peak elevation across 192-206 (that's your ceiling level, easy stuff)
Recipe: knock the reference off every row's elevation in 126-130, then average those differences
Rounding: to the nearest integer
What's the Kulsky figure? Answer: 6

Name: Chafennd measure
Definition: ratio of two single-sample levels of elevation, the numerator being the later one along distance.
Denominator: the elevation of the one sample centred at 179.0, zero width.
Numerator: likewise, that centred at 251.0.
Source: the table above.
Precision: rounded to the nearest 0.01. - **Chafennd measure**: 0.95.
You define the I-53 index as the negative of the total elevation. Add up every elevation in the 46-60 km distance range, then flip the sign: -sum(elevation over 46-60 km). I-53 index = -241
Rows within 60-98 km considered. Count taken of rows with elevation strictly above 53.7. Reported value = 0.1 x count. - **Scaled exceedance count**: 1.8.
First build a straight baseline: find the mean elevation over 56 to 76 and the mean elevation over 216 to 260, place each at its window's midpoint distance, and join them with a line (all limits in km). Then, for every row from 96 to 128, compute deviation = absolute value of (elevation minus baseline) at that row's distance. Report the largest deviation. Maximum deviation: 28.1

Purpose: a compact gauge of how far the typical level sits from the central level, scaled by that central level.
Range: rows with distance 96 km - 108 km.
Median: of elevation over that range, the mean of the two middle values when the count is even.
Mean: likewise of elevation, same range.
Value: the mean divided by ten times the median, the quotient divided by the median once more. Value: 0.0016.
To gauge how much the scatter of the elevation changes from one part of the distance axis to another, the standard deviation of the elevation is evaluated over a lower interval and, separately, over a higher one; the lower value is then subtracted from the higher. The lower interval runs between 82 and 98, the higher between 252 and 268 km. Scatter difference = -0.1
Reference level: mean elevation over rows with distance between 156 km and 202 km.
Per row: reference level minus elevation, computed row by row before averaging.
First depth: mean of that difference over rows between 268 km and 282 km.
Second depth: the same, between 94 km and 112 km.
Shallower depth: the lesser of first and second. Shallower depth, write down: -2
